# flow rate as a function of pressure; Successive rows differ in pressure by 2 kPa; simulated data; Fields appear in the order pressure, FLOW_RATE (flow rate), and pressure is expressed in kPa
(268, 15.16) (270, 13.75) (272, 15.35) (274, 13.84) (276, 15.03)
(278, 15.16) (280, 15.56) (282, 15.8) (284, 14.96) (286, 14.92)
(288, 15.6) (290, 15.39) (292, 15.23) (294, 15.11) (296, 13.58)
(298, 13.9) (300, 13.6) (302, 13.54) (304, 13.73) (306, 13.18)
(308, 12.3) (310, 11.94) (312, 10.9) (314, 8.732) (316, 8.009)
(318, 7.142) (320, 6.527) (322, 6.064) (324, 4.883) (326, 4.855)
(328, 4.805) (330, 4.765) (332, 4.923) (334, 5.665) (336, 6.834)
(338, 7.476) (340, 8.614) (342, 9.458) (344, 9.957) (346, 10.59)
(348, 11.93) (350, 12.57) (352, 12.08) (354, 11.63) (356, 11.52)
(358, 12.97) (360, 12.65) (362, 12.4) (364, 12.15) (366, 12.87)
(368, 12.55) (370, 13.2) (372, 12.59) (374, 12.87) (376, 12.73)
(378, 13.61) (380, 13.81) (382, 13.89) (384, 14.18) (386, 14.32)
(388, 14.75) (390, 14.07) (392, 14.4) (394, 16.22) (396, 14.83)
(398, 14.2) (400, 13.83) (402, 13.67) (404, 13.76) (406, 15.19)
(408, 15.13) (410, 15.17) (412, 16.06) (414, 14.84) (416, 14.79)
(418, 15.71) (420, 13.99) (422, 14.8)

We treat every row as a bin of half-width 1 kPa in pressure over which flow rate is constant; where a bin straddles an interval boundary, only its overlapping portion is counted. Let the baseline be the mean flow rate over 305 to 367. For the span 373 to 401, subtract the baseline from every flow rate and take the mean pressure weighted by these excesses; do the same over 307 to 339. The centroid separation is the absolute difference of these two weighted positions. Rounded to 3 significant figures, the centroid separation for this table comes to 56.9 kPa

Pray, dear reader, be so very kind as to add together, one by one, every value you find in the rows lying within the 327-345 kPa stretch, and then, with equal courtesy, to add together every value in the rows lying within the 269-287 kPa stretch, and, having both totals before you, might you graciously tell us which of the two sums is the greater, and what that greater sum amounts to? 134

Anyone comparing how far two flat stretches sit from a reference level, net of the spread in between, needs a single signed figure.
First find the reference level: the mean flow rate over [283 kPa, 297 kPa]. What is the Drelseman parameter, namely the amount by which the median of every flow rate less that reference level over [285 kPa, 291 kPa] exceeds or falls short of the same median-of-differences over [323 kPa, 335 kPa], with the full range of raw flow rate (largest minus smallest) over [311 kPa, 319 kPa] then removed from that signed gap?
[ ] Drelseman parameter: 7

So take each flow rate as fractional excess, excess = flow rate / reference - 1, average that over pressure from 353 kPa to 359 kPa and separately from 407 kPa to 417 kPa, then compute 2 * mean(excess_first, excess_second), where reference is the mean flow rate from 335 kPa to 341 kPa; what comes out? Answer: 1.6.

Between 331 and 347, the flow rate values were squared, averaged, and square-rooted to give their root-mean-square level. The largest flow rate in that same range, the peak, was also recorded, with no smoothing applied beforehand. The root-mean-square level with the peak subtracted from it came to -2.4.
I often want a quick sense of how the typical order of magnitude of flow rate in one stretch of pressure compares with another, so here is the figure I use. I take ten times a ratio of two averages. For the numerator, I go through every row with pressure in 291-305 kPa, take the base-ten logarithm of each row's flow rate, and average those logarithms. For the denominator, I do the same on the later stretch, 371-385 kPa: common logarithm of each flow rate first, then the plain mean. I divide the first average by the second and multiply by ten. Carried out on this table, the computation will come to 10.2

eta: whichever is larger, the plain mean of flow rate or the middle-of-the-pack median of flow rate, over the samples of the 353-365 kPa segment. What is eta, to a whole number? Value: 12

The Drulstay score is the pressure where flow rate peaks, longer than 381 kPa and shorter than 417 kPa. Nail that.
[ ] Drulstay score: 394 kPa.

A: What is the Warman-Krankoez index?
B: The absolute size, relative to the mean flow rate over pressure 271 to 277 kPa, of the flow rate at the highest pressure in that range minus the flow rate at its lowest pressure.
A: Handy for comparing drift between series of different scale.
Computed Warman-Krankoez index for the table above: 0.022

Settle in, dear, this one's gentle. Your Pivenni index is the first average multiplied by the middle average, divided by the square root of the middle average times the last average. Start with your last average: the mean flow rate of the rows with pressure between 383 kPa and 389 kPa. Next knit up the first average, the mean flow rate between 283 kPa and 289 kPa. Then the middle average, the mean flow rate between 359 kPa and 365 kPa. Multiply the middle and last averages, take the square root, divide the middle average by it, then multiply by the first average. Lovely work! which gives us 14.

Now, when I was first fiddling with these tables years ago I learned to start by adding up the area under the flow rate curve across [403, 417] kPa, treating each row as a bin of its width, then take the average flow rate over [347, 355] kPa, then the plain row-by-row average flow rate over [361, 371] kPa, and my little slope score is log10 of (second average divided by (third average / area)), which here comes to 2.30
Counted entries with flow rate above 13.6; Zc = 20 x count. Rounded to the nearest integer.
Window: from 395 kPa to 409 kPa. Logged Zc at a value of 140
